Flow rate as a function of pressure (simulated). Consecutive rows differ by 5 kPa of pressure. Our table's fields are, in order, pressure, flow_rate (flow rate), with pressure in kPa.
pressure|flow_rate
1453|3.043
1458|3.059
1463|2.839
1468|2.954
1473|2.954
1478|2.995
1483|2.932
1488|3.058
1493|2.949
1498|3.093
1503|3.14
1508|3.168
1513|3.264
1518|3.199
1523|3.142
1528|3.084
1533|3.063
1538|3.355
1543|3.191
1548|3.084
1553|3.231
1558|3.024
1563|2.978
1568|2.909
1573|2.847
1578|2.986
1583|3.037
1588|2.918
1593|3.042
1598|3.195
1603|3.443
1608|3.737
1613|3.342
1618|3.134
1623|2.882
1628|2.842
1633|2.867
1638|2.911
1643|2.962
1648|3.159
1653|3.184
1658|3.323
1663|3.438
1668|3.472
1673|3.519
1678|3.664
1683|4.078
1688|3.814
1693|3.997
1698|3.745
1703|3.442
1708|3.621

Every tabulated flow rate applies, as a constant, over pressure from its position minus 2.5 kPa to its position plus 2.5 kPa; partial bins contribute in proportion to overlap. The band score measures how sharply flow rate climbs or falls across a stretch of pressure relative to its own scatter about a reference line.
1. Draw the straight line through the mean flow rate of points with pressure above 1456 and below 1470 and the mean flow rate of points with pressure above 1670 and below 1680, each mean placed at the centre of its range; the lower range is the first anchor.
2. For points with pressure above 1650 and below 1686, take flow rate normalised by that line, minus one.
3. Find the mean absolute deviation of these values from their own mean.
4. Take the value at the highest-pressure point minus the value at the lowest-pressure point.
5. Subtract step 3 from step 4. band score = 0.18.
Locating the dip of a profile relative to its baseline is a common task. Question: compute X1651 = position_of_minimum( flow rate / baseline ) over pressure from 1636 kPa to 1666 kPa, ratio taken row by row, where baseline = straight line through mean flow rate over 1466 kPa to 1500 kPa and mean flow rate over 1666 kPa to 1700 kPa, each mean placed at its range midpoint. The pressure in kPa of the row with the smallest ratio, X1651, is 1638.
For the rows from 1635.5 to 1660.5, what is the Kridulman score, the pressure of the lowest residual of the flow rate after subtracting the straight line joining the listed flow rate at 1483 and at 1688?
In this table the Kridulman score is 1638 kPa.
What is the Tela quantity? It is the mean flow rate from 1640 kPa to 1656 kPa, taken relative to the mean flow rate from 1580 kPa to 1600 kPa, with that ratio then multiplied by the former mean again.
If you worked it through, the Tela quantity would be 3.2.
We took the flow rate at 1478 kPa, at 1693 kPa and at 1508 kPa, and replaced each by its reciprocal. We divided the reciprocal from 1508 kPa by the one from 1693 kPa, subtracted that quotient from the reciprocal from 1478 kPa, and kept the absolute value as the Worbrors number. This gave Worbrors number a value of 0.93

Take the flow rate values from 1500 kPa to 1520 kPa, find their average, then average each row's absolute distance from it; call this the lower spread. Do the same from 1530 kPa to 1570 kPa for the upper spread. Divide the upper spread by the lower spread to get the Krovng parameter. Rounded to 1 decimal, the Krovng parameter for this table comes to 3.0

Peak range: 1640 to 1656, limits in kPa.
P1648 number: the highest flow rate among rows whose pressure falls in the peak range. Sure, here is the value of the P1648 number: 3.184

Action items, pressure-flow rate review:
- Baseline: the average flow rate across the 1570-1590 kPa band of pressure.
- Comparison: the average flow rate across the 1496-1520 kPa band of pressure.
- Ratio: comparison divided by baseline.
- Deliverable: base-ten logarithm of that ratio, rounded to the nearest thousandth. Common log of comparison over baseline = 0.032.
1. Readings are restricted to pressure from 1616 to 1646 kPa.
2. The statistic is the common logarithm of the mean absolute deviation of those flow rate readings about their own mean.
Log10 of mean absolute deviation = -1.1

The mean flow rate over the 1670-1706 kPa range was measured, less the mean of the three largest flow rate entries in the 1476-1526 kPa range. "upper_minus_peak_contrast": 0.54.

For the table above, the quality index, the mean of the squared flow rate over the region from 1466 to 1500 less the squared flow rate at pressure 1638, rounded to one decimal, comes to 0.5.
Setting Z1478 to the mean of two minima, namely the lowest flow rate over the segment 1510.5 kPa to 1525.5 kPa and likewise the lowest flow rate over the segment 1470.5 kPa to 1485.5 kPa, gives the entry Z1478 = 3.037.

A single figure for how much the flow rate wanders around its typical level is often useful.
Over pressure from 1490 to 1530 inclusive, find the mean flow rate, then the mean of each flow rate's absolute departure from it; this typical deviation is 0.066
